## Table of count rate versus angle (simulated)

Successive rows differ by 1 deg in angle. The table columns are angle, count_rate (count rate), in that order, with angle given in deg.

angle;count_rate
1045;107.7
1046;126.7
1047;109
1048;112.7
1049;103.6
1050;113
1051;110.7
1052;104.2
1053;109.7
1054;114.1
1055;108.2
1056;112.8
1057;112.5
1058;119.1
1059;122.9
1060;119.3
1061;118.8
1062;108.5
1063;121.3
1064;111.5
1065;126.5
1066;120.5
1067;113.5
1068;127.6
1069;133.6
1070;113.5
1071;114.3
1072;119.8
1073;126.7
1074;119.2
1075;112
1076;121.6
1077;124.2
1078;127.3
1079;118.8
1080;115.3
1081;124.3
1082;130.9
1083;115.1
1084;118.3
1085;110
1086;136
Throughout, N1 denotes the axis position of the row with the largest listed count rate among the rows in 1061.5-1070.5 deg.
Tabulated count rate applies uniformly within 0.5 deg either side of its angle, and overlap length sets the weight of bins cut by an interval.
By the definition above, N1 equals 1069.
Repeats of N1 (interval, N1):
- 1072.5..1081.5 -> 1078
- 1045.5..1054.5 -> 1046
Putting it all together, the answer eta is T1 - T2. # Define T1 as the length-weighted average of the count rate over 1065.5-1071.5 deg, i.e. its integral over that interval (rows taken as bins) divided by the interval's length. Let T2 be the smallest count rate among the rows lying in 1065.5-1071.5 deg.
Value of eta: 7.0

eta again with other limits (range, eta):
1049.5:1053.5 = 5.2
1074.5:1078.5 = 9.3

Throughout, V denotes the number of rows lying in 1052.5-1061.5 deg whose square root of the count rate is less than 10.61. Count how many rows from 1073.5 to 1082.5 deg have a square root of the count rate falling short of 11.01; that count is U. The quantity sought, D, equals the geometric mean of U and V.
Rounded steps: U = 4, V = 3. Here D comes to 3.5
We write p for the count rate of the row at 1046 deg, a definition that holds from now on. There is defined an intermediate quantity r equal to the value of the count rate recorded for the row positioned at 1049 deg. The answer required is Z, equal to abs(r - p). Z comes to 23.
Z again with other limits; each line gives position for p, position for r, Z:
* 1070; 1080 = 2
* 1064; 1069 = 22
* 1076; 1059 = 1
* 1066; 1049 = 17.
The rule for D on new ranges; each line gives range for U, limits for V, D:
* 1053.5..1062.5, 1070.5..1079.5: 2.8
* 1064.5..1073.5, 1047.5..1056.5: 5.0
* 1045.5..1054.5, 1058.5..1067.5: 4.0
